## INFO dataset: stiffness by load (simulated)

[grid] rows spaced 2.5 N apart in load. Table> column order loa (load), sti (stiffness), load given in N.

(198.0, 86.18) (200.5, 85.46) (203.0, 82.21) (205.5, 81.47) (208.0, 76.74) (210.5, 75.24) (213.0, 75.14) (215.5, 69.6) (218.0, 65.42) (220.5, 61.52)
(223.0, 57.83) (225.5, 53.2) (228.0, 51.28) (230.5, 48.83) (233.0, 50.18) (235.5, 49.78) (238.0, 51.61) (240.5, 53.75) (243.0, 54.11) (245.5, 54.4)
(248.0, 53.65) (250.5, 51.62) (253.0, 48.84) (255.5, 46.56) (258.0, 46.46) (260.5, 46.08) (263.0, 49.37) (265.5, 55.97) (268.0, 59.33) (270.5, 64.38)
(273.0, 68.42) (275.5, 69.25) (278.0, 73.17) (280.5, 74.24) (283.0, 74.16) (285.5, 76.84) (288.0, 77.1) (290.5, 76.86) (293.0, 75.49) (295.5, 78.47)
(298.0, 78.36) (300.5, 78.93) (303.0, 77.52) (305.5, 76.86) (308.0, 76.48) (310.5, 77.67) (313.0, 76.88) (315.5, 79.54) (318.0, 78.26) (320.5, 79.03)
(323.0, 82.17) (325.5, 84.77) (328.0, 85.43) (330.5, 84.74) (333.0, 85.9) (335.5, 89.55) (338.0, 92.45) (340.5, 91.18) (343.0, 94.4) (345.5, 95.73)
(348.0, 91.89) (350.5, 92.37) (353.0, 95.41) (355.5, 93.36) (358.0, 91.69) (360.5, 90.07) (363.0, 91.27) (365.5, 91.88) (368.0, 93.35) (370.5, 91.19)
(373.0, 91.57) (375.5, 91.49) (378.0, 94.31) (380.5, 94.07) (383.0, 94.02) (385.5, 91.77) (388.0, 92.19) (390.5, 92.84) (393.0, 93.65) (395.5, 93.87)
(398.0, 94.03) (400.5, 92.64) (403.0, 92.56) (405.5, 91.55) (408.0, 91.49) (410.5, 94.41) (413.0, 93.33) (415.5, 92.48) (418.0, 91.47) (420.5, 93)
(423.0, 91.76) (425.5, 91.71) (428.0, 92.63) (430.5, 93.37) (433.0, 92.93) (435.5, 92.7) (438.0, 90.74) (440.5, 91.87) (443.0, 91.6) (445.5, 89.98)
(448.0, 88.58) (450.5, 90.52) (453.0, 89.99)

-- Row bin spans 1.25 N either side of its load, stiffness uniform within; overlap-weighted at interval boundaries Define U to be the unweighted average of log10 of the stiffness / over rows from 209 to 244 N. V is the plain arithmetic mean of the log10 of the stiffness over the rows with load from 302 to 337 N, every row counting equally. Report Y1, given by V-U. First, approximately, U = 1.76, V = 1.91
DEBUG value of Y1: 0.15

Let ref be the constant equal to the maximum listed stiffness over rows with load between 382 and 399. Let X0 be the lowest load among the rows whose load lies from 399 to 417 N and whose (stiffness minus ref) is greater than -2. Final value 400.5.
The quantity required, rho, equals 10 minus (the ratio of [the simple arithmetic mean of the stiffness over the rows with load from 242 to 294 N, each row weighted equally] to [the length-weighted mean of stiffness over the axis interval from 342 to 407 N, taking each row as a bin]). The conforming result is 9.33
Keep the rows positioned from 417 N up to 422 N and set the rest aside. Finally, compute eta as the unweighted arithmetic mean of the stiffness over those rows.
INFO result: 92.2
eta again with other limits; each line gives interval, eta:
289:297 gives 76.9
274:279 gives 71.2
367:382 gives 92.7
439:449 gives 90.5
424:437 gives 92.7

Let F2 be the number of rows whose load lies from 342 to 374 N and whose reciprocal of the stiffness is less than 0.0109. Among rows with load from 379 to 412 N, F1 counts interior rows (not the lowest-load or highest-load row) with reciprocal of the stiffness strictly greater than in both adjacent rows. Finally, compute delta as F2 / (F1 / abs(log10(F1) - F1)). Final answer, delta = 7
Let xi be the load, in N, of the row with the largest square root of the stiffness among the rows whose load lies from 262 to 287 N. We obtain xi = 285.5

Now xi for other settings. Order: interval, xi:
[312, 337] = 335.5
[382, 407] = 398.0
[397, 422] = 410.5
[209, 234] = 210.5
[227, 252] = 245.5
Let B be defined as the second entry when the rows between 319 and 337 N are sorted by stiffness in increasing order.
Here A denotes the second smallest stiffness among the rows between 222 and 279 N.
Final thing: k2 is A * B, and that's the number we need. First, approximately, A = 46.46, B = 82.17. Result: 3818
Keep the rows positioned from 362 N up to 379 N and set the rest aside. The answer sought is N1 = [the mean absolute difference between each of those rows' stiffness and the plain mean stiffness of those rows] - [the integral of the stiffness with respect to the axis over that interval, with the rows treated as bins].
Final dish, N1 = -1565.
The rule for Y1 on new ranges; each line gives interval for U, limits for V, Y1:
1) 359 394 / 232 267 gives -0.26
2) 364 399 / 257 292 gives -0.16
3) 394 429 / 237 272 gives -0.25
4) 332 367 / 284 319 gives -0.07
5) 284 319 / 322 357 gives 0.06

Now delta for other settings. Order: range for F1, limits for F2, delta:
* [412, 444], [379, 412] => 9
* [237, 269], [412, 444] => 9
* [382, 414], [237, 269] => 0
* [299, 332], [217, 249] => 0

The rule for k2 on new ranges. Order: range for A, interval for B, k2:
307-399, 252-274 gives 3572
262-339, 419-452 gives 5036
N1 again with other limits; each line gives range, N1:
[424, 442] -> -1660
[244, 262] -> -892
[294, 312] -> -1398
